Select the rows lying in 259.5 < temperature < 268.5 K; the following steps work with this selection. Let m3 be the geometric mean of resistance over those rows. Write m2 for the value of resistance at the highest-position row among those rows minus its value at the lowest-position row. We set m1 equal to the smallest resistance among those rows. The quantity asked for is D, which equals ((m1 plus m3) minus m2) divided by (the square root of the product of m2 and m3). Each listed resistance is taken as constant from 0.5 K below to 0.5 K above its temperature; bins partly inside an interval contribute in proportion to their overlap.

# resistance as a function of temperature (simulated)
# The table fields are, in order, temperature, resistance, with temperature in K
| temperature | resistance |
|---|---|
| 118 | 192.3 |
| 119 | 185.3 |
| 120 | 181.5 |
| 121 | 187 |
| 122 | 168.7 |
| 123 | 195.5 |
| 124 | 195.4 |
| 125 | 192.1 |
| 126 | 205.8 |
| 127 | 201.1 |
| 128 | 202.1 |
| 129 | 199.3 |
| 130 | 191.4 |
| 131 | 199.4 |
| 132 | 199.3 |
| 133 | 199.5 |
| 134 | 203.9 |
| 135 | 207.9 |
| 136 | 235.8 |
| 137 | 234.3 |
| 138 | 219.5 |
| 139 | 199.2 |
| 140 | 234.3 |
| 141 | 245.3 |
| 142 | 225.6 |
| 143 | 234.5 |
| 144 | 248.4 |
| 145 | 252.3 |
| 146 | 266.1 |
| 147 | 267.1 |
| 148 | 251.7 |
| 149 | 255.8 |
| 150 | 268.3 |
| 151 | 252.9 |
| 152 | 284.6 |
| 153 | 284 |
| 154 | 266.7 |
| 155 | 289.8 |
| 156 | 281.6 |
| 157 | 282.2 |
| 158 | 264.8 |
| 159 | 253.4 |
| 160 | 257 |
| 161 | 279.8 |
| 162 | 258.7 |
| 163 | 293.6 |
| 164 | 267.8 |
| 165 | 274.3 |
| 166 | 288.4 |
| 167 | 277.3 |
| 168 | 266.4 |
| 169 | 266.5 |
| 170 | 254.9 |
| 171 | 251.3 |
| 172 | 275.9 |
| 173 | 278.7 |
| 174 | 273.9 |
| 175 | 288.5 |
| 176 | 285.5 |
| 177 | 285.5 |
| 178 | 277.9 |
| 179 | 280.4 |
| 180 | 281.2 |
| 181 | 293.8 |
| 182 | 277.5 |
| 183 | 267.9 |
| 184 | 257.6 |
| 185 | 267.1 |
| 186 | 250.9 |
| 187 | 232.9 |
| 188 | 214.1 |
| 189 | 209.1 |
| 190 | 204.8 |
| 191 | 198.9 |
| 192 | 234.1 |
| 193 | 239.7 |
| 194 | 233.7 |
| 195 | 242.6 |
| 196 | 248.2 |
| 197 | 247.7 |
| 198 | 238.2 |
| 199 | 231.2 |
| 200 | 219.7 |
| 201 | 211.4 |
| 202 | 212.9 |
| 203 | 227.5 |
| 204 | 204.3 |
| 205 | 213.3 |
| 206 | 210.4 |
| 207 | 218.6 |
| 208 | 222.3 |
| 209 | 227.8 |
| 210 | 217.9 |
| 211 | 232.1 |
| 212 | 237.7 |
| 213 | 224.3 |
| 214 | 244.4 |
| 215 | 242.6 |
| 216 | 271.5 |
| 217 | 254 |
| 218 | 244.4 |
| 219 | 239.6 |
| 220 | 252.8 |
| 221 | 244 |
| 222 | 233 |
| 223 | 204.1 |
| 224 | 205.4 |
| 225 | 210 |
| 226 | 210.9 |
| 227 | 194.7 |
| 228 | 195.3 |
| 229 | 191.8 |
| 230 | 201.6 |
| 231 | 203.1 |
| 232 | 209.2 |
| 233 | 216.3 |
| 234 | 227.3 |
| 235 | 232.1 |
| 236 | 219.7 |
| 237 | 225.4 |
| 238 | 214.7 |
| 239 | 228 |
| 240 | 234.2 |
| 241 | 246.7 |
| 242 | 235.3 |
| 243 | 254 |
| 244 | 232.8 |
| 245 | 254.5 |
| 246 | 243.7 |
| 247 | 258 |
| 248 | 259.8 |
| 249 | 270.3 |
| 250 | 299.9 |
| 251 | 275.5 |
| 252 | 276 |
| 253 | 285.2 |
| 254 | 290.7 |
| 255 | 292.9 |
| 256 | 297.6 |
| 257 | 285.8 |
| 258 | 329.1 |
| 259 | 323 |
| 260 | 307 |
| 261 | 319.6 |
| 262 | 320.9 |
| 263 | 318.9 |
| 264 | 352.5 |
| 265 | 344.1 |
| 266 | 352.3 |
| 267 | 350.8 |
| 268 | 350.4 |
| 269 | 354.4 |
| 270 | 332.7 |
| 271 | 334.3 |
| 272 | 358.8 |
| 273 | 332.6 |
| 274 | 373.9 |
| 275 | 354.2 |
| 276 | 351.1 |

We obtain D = 5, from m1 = 307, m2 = 43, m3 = 335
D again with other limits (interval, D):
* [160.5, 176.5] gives 13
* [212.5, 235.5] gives 10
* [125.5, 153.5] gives 3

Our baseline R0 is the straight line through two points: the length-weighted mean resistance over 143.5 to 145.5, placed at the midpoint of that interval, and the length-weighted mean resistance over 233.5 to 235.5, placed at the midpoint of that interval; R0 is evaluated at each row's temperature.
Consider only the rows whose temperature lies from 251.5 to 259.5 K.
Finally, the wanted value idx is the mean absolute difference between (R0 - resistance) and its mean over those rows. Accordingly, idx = 14.6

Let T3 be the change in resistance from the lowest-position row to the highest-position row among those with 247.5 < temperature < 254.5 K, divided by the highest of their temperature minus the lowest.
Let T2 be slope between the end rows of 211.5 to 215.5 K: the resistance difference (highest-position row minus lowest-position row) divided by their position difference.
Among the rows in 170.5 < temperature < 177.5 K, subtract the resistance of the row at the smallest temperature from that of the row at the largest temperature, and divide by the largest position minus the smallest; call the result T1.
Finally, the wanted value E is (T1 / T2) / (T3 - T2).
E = 1.0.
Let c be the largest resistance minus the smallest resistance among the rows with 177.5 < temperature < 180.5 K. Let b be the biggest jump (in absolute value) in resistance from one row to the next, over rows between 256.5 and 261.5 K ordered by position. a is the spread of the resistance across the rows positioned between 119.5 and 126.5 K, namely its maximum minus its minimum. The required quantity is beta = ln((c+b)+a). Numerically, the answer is 4.4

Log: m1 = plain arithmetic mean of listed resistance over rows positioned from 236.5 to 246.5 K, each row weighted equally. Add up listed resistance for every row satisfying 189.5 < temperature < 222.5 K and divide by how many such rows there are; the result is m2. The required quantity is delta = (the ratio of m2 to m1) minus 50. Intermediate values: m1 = 237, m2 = 231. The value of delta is -49.0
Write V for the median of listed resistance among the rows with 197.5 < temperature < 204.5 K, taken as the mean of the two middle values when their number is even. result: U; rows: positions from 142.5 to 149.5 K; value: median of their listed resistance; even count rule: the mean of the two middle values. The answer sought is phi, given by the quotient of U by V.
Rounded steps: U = 252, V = 220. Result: 1.15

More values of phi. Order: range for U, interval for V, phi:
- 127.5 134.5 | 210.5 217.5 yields 0.82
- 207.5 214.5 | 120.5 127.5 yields 1.17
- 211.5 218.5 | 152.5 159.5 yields 0.87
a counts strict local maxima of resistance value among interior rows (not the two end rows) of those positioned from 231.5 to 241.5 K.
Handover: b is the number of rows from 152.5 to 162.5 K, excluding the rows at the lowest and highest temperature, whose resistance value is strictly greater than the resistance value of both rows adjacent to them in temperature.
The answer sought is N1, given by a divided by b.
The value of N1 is 0.67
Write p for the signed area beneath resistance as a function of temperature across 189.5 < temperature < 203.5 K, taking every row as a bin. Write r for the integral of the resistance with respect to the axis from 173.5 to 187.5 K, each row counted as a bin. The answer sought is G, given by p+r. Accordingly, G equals 7011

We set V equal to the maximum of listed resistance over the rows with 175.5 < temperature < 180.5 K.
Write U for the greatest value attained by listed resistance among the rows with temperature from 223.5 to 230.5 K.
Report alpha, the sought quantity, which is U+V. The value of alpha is 496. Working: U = 210.9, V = 285.5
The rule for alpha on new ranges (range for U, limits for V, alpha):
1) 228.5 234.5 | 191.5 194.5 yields 467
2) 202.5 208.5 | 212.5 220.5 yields 499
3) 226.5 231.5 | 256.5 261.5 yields 532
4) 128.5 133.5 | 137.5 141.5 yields 445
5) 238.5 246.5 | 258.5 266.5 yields 607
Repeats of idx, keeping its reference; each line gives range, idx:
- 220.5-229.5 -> 12.6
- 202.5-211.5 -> 7.3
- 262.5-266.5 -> 11.7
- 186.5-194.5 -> 14.4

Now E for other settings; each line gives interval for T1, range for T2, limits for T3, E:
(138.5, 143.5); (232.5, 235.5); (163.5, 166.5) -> 0.5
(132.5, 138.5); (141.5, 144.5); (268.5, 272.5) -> 0.0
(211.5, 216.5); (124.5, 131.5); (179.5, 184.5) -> -1.0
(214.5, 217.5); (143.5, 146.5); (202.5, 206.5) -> 0.0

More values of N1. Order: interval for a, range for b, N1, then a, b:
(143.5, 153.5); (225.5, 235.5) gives 3.00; 3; 1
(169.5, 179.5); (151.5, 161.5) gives 1.00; 2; 2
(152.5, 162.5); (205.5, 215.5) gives 1.00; 3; 3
